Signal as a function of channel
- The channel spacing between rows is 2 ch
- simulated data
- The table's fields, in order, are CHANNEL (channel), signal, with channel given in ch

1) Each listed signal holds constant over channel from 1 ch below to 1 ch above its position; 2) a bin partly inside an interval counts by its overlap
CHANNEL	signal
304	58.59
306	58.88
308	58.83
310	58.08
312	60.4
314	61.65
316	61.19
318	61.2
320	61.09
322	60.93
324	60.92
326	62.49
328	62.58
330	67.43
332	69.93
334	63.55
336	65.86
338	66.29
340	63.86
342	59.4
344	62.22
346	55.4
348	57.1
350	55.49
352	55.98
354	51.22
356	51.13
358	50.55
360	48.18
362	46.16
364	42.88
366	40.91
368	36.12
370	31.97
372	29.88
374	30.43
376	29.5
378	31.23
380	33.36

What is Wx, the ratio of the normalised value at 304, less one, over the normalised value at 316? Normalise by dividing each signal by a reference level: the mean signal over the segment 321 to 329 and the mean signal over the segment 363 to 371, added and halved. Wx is 0.14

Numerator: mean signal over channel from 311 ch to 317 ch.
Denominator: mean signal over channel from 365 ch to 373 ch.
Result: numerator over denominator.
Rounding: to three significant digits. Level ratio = 1.76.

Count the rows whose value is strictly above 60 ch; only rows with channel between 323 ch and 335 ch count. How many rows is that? 6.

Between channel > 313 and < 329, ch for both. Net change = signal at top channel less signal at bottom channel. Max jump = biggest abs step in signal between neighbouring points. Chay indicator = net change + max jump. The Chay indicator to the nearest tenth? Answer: 2.5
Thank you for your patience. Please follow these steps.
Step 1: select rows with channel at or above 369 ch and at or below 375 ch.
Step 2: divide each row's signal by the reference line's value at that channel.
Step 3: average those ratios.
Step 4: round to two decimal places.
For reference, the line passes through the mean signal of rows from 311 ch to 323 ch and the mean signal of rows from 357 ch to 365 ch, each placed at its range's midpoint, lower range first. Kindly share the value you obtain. 0.71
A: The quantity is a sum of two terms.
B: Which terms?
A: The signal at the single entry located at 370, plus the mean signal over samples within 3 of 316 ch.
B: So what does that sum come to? 93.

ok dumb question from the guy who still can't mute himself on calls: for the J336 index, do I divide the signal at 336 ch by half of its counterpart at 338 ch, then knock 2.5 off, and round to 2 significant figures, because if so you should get -0.51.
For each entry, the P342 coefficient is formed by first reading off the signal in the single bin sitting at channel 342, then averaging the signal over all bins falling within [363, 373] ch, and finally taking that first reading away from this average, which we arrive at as -23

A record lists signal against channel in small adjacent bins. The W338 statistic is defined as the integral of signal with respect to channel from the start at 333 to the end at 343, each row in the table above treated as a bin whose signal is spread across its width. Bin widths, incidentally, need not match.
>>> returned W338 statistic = 638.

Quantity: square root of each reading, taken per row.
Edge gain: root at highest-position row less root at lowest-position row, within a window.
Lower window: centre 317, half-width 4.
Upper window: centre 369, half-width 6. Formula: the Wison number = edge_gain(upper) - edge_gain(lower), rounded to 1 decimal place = -1.0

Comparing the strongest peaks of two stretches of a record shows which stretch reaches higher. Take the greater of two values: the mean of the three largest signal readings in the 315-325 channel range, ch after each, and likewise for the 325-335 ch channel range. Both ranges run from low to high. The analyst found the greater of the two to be 67.0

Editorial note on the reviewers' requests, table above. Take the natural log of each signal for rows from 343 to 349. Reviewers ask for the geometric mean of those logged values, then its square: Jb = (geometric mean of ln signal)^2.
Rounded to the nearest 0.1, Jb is 16.5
